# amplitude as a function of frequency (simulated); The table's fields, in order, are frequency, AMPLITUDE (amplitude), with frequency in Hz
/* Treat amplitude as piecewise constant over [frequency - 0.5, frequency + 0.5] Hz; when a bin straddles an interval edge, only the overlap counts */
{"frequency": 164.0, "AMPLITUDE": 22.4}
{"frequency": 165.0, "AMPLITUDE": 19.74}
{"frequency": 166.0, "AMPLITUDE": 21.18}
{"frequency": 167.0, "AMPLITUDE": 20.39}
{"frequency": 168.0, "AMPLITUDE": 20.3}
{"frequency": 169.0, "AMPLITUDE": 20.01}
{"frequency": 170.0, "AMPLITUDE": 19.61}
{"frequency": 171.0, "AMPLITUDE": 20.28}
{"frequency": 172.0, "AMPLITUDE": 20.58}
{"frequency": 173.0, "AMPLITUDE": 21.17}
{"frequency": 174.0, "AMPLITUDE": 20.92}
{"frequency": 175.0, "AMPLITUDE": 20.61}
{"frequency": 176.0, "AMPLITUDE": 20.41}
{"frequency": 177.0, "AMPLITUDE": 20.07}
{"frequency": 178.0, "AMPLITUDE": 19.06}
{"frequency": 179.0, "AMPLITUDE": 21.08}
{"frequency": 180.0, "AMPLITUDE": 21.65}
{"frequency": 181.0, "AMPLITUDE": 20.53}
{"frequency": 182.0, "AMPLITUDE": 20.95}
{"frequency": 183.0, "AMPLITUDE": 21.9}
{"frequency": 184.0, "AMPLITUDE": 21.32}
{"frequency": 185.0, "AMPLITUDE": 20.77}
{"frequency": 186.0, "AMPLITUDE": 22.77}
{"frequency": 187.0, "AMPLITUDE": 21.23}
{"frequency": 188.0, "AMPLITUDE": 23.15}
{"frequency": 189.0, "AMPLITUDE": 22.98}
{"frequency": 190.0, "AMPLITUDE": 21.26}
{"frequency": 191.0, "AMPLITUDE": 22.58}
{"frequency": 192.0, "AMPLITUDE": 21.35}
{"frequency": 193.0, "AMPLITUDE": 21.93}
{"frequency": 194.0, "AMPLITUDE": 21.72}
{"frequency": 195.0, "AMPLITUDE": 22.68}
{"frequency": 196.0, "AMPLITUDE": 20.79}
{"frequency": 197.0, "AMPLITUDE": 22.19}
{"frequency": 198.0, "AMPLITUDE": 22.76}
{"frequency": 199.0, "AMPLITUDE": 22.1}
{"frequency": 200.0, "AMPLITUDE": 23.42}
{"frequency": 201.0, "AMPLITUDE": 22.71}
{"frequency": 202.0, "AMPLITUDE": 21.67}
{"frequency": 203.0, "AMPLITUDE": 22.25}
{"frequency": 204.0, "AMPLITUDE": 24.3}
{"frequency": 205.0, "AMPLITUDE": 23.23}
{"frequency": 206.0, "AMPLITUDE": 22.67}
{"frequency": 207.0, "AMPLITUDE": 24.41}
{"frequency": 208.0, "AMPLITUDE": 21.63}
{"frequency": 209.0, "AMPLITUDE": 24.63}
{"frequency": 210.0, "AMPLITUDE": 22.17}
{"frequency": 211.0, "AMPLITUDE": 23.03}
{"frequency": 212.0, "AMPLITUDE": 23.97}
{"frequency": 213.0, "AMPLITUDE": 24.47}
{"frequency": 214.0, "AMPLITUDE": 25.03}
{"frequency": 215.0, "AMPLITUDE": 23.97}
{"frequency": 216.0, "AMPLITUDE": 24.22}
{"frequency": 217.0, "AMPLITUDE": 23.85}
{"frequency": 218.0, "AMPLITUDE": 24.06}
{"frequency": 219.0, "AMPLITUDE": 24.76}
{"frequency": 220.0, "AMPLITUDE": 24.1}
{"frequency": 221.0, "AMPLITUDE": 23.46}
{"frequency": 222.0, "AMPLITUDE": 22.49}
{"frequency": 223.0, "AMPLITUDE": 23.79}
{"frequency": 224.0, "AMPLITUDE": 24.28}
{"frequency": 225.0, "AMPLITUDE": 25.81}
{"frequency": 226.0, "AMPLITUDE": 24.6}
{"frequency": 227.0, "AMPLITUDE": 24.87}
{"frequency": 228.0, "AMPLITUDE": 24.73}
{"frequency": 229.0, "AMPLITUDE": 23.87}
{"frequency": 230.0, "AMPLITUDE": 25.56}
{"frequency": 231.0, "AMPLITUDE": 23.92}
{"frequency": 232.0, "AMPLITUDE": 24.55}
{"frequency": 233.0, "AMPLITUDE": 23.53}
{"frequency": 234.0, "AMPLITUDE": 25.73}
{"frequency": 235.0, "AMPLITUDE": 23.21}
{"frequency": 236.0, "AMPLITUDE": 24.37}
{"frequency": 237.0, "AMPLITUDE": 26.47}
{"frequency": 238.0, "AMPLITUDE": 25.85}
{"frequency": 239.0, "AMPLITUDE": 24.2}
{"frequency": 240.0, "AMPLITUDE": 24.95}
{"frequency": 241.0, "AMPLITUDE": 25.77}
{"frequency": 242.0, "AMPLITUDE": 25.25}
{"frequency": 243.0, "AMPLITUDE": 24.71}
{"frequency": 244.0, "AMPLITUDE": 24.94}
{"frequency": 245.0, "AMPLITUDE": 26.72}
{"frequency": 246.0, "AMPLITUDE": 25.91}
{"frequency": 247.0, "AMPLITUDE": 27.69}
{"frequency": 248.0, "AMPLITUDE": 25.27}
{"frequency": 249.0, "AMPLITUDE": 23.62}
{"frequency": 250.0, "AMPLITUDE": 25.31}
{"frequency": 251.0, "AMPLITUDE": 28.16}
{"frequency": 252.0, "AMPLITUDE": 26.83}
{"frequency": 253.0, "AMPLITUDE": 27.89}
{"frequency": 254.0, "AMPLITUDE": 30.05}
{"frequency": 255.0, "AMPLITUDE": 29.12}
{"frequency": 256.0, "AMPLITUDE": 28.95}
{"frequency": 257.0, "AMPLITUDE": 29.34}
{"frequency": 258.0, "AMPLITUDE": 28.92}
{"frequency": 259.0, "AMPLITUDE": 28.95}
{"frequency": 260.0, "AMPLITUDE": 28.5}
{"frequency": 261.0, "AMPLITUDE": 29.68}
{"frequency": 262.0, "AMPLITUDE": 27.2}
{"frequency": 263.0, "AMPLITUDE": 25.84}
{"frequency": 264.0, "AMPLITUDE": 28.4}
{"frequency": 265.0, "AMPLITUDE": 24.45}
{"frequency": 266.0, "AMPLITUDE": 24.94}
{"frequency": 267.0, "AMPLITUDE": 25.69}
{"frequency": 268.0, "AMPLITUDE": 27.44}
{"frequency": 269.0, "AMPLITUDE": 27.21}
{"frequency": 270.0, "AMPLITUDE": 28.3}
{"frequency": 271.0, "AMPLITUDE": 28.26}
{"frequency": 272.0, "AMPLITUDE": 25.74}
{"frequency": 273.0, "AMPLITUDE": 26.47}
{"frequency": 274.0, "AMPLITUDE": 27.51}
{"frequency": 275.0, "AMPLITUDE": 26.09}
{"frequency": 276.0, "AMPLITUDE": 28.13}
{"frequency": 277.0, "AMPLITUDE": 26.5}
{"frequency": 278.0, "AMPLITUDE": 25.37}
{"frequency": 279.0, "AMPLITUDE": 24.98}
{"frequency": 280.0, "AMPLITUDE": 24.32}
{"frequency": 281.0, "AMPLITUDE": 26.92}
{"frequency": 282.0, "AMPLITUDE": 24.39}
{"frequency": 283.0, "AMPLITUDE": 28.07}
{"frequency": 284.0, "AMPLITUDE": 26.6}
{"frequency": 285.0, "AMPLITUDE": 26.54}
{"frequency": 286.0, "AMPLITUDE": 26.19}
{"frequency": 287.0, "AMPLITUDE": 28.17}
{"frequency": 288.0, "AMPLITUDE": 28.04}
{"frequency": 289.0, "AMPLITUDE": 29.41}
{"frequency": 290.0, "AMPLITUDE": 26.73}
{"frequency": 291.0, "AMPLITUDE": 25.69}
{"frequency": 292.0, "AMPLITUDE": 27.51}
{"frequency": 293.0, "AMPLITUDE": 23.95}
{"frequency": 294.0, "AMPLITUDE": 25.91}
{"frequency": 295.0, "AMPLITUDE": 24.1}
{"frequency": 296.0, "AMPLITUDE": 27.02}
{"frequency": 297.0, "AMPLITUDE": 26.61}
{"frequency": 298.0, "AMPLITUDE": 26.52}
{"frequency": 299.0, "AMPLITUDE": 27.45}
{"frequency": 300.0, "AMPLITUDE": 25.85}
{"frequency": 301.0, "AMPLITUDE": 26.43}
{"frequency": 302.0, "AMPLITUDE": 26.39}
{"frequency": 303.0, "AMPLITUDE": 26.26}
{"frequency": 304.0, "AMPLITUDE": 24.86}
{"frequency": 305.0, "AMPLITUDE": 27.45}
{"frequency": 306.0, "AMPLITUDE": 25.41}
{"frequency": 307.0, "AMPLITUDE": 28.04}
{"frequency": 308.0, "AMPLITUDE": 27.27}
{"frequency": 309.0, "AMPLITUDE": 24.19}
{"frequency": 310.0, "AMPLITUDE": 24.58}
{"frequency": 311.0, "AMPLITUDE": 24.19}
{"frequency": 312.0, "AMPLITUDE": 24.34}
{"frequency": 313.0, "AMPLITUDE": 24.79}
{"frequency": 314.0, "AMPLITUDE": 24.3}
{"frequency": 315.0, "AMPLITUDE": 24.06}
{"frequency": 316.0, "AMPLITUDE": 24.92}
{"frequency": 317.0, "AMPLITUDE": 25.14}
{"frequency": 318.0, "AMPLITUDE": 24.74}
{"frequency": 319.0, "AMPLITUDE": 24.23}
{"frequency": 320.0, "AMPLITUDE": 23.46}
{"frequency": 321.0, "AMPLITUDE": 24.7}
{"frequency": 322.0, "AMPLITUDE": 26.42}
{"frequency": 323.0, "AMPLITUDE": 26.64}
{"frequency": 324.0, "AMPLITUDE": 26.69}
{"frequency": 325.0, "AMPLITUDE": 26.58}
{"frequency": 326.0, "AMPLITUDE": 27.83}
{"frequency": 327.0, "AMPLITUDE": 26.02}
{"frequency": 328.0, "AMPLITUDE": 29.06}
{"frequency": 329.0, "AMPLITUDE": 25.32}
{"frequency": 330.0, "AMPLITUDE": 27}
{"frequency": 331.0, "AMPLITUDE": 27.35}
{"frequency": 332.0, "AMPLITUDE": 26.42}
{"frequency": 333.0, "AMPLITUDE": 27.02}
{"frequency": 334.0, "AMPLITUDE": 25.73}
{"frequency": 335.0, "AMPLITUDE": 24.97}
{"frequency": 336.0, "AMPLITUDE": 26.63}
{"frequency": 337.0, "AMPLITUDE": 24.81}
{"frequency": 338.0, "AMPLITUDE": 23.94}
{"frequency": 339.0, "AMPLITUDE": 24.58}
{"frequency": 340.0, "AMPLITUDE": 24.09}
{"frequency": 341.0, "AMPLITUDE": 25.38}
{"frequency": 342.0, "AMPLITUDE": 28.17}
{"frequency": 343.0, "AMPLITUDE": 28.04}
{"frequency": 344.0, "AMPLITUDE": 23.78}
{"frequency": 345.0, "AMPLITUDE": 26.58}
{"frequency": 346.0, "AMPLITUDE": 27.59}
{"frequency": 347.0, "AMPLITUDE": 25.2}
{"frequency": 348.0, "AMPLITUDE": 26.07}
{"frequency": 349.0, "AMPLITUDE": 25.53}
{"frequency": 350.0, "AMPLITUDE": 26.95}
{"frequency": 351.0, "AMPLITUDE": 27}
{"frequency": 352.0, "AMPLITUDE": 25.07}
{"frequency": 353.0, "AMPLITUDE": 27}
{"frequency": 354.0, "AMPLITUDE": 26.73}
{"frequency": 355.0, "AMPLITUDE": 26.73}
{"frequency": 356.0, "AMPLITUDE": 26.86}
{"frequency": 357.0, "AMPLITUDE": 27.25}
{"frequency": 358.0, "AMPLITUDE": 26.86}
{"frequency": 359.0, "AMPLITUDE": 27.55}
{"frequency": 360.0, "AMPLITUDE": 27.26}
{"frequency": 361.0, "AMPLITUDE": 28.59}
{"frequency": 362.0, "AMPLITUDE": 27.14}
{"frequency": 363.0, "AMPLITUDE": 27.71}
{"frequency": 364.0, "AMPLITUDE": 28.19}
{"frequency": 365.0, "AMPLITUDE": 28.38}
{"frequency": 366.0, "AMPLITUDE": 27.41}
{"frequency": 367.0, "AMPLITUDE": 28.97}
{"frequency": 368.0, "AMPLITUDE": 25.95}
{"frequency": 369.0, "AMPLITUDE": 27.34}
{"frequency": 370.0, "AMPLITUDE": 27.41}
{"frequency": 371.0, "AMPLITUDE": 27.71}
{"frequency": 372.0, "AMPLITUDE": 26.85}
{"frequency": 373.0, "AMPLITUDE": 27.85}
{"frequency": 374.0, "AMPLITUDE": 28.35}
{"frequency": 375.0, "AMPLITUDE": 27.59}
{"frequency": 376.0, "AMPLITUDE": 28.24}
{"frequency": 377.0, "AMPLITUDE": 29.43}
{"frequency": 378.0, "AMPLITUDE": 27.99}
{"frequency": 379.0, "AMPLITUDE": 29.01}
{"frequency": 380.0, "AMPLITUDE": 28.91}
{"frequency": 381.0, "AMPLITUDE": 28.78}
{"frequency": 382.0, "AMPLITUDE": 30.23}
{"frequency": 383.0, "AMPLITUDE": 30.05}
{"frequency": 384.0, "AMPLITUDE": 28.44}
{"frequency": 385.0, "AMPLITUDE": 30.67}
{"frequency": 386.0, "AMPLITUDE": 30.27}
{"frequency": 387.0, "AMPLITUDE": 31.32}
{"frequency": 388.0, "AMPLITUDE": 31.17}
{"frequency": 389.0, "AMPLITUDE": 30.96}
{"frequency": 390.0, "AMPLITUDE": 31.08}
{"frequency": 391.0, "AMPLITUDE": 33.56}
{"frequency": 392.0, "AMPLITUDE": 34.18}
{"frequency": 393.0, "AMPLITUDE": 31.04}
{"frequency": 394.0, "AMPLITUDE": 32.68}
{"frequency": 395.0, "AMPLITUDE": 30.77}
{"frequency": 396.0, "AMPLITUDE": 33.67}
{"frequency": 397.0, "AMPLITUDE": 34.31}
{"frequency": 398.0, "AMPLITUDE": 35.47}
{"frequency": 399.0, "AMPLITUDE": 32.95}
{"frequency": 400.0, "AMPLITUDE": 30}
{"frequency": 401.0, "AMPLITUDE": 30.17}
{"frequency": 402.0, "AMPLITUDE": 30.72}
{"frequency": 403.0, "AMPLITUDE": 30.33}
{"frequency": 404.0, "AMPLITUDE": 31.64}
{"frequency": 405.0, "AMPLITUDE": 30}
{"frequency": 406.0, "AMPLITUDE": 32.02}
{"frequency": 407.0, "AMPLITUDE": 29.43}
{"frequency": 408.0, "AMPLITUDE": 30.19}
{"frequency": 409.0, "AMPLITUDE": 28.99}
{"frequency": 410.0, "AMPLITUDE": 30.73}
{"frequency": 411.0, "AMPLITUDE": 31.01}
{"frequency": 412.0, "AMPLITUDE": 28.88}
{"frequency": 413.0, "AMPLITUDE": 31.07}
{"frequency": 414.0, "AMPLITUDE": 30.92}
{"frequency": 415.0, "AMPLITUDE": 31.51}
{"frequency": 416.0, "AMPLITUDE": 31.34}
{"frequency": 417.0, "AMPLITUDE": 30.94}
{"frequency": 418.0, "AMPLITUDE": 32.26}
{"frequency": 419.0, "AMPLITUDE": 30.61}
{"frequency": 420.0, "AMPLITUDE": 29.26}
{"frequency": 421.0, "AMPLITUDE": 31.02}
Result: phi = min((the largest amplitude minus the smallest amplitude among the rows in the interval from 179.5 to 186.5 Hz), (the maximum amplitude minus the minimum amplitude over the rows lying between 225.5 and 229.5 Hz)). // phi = 1.0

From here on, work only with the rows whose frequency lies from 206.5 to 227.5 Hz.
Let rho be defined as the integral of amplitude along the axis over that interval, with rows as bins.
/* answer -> 504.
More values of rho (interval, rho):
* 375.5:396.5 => 642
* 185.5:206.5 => 470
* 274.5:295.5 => 554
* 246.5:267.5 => 575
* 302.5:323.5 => 530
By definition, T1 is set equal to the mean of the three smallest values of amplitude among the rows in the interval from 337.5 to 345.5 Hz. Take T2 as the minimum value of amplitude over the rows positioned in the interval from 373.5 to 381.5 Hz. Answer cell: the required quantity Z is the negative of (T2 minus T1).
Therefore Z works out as -3.7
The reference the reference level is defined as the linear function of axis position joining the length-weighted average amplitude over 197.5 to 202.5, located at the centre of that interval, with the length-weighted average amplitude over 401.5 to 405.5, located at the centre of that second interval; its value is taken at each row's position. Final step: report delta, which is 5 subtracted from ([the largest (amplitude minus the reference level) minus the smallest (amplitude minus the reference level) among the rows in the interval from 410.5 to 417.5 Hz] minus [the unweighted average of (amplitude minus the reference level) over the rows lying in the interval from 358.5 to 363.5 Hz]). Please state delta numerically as -1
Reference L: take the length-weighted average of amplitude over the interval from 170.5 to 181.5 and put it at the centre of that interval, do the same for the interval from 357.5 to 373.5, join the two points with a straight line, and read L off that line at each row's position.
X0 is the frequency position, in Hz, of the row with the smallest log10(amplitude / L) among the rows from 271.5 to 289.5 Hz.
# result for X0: 282.0 Hz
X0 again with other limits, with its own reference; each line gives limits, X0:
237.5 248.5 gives 239.0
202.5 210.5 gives 208.0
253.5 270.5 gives 265.0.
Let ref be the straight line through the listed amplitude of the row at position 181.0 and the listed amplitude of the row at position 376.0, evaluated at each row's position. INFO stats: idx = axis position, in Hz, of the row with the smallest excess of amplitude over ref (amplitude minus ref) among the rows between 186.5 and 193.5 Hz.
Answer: 190.0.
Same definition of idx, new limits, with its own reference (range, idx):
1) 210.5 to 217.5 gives 211.0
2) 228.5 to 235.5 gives 235.0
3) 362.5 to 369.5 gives 368.0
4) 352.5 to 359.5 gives 355.0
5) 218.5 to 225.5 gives 222.0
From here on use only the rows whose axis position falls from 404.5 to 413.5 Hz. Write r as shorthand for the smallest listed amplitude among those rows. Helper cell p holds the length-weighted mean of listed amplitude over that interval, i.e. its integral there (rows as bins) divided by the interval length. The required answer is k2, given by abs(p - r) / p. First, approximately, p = 30.3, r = 28.88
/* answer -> 0.046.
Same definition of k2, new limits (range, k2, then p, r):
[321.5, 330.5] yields 0.057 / 26.8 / 25.32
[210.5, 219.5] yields 0.046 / 24.2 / 23.03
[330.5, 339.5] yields 0.069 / 25.7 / 23.94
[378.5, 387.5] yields 0.044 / 29.7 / 28.44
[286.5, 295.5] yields 0.100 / 26.6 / 23.95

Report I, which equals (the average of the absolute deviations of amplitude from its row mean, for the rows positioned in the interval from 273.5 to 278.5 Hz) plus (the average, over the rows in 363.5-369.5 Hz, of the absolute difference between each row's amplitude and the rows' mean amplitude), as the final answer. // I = 1.69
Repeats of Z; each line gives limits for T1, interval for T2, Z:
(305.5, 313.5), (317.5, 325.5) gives 0.8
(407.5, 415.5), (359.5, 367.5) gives 2.2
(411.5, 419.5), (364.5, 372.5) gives 4.2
